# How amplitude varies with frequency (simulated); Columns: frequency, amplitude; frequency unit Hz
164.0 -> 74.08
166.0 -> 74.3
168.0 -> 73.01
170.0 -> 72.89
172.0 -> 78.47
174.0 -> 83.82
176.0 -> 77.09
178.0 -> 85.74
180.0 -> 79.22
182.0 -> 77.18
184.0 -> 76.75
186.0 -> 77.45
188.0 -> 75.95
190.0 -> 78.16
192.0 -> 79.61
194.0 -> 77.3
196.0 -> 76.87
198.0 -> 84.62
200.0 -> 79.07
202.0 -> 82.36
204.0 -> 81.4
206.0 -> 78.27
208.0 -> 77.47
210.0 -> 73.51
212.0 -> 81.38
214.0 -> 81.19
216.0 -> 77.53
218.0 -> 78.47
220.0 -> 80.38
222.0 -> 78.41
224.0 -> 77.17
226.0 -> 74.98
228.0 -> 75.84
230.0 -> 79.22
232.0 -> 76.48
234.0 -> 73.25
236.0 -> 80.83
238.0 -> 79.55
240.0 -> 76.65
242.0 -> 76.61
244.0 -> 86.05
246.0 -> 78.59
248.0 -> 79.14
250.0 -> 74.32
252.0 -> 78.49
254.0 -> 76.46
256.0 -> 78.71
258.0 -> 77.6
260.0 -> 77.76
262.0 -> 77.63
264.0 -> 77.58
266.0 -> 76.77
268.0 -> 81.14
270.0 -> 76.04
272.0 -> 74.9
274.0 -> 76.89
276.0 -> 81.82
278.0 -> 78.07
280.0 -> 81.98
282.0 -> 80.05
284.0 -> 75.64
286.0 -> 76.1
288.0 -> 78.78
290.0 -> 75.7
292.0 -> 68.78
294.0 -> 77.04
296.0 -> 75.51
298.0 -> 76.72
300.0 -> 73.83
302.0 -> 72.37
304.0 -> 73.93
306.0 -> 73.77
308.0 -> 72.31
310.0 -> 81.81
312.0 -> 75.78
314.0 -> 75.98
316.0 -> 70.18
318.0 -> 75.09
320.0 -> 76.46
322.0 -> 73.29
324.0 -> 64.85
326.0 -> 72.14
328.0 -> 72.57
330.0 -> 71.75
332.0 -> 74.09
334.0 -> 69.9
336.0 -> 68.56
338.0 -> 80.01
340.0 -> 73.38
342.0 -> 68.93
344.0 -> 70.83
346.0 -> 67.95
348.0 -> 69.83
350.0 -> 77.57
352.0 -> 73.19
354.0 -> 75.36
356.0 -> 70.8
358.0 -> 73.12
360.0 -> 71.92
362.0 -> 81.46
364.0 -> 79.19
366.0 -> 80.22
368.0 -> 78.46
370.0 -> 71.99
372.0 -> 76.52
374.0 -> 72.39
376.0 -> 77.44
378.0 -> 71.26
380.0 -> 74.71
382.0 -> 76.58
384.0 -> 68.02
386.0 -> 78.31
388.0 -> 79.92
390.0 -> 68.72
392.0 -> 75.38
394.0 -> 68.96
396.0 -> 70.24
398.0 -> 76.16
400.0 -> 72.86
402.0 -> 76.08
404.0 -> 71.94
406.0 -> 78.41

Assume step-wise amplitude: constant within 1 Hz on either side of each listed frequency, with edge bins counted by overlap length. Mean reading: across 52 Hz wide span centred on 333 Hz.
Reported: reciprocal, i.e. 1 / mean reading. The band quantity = 0.0137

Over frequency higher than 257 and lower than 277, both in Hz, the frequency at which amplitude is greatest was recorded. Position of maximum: 276.0 Hz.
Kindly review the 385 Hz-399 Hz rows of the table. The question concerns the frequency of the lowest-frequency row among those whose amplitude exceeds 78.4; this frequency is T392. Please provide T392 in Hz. 388.0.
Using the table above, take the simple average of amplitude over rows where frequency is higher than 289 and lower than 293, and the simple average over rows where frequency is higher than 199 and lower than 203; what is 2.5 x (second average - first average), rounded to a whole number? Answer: 21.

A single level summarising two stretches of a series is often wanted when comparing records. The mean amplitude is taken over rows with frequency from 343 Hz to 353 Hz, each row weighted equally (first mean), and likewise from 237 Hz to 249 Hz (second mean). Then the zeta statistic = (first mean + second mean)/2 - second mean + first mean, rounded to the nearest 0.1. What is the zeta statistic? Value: 68.1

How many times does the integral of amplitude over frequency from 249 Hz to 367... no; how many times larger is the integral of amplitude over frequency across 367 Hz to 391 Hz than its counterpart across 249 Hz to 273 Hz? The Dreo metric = 0.964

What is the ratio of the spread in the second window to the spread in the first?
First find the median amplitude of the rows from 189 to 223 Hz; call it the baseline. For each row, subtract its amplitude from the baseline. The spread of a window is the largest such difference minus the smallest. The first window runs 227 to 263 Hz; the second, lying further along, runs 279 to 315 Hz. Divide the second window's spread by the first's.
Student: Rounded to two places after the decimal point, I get 1.03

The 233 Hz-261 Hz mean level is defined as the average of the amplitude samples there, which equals 78.1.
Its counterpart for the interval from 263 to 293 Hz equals 77.3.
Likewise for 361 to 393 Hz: 75.7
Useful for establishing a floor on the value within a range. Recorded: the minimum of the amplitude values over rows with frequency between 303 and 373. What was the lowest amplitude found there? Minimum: 64.85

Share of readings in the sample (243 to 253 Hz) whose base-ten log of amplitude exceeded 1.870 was 1.00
